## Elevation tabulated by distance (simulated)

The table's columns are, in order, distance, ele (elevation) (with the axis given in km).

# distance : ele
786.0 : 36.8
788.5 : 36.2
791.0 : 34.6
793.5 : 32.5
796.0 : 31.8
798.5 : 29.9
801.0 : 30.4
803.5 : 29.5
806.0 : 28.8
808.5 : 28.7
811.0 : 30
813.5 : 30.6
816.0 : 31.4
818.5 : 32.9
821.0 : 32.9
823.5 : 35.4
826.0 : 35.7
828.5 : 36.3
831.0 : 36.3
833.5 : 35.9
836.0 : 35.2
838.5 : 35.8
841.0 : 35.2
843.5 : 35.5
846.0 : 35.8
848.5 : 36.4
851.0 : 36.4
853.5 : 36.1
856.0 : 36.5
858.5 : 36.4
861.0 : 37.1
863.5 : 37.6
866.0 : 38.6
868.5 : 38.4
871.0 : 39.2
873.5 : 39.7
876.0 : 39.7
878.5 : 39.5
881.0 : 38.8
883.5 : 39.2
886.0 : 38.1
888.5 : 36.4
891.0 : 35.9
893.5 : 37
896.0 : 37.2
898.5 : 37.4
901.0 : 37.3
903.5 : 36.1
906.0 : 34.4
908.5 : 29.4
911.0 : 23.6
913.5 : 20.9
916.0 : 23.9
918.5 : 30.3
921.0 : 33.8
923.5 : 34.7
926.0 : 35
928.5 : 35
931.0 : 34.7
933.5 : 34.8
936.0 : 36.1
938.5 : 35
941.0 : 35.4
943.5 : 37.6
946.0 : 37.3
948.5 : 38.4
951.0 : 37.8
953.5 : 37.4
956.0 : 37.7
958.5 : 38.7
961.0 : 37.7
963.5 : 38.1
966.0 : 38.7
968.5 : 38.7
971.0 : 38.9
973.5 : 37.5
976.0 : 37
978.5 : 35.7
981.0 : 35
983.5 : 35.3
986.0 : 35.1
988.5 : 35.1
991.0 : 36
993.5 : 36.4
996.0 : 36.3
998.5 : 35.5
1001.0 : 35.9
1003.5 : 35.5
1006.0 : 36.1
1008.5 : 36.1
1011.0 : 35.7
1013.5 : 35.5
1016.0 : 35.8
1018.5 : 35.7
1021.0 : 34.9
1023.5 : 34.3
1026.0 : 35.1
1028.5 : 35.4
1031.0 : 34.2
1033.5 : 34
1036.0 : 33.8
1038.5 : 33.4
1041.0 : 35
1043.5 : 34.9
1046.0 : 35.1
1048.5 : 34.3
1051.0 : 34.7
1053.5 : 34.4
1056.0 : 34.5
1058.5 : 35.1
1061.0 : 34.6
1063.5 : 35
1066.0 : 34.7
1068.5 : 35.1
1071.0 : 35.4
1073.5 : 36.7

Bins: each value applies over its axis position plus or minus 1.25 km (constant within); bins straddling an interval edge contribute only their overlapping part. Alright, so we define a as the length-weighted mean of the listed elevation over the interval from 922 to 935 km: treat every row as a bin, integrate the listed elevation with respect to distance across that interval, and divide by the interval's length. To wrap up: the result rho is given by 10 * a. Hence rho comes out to 348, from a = 34.8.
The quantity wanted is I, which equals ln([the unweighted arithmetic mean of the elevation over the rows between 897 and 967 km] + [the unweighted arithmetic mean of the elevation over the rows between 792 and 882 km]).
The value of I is 4.24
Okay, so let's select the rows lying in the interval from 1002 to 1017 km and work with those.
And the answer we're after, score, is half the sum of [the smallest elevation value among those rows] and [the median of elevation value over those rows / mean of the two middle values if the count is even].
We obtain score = 35.6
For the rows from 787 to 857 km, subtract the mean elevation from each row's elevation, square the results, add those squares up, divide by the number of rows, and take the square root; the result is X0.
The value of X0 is 2.7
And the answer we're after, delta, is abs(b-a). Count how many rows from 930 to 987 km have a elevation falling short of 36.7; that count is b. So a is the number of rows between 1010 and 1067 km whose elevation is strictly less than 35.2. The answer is 9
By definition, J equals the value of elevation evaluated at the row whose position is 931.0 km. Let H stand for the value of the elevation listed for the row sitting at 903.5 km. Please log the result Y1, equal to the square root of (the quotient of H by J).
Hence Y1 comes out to 1.02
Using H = 36.1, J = 34.7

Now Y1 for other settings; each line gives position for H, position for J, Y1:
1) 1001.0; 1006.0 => 1.00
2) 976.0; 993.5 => 1.01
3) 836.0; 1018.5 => 0.99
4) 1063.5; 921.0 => 1.02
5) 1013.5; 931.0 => 1.01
